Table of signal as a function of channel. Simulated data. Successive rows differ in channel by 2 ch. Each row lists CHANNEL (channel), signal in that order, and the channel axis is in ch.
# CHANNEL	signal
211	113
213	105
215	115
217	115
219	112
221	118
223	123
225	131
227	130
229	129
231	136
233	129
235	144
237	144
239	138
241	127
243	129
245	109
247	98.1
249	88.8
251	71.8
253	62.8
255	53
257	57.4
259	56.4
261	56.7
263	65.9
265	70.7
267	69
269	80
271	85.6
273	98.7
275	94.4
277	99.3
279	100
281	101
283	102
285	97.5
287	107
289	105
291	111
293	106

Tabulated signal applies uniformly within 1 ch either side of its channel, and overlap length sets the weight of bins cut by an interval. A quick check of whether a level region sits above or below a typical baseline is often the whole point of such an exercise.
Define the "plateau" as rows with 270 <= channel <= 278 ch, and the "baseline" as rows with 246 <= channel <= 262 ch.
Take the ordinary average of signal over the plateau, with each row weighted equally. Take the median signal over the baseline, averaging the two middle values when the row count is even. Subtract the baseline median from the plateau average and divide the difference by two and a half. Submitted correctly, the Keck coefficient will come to 14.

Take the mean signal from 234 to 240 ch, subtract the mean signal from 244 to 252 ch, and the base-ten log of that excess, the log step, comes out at 1.70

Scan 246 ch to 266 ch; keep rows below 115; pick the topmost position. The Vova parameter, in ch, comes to 265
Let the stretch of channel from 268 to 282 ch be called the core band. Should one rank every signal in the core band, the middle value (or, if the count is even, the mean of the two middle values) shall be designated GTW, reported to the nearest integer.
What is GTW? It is 99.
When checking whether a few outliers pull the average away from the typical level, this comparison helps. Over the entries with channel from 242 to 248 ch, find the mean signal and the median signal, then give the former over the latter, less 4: -2.97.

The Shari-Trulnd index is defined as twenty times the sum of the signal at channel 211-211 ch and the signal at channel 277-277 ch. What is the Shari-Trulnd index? 4246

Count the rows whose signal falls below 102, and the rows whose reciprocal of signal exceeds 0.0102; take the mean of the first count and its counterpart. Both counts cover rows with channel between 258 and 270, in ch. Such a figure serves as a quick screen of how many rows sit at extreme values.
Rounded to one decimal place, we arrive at 6.0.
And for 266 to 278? 5.0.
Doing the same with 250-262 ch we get 6.0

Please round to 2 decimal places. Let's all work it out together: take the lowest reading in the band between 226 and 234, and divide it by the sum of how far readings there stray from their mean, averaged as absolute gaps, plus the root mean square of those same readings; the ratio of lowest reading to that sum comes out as 0.97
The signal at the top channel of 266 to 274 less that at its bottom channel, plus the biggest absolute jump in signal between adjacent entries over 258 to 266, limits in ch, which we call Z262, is 39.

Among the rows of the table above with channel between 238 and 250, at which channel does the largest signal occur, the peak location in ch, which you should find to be 239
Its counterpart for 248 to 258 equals 249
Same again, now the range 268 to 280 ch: 279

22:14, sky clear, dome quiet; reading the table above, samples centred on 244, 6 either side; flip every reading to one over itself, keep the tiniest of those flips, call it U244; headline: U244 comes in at 0.0072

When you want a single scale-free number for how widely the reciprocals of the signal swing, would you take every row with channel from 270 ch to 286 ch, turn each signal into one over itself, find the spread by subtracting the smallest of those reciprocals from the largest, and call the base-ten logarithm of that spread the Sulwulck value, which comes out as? -2.7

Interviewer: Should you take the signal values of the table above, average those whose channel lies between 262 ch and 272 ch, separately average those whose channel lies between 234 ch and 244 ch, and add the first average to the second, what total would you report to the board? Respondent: 211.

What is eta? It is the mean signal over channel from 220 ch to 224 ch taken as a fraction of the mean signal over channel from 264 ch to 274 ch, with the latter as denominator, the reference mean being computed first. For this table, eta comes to 1.5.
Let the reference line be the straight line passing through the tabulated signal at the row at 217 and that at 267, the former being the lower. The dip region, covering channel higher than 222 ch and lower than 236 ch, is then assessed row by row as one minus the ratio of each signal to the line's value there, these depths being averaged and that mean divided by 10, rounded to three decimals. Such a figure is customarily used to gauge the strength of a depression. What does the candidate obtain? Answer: -0.027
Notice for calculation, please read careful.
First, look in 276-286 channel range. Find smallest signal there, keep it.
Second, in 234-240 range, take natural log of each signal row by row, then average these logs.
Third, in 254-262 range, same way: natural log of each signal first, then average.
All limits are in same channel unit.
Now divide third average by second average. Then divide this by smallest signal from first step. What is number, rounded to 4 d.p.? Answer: 0.0083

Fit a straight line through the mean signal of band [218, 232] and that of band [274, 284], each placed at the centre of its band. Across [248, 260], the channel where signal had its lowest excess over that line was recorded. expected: 255 ch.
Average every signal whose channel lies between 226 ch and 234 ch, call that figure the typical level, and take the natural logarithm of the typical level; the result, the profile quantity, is 4.88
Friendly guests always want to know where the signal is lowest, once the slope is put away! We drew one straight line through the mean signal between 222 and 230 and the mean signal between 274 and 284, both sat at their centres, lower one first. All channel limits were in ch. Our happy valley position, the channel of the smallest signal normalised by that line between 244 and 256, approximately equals 255 ch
